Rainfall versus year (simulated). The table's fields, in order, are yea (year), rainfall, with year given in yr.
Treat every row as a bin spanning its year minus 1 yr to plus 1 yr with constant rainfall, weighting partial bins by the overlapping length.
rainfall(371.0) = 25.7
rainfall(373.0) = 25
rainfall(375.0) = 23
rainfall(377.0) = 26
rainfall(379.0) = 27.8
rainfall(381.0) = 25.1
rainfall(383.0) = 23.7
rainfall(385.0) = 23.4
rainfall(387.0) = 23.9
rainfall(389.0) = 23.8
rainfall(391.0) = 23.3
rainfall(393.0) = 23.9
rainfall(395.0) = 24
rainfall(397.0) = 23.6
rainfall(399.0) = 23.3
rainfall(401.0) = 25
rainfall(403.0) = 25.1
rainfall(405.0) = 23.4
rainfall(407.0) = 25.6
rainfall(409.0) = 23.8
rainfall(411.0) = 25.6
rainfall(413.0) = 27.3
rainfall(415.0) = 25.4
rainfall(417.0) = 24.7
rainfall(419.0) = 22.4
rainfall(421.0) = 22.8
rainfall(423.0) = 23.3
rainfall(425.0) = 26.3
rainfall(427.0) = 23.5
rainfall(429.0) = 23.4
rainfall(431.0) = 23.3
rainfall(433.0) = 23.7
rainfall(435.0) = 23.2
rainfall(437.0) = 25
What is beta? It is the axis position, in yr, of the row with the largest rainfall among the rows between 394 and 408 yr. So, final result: 407.0 yr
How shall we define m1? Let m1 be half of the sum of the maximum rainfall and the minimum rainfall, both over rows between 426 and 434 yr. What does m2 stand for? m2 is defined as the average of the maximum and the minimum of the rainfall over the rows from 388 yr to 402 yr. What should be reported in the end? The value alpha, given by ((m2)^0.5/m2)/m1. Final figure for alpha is 0.0087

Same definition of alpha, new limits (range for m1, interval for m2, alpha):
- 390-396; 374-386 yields 0.0084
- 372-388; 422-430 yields 0.0079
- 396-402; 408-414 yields 0.0082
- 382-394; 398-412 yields 0.0086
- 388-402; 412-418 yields 0.0081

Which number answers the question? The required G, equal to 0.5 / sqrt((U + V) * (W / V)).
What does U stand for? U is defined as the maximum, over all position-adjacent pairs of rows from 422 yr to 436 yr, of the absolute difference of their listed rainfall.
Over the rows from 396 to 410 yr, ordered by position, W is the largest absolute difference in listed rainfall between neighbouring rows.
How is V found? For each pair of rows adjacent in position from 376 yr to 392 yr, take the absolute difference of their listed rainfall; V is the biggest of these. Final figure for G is 0.23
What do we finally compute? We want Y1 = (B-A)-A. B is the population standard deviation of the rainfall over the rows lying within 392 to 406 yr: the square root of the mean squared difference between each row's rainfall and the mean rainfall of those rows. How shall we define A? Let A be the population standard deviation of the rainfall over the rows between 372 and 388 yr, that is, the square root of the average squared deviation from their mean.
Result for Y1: -2.3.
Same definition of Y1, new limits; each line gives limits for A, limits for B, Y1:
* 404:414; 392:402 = -2.2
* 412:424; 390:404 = -2.7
